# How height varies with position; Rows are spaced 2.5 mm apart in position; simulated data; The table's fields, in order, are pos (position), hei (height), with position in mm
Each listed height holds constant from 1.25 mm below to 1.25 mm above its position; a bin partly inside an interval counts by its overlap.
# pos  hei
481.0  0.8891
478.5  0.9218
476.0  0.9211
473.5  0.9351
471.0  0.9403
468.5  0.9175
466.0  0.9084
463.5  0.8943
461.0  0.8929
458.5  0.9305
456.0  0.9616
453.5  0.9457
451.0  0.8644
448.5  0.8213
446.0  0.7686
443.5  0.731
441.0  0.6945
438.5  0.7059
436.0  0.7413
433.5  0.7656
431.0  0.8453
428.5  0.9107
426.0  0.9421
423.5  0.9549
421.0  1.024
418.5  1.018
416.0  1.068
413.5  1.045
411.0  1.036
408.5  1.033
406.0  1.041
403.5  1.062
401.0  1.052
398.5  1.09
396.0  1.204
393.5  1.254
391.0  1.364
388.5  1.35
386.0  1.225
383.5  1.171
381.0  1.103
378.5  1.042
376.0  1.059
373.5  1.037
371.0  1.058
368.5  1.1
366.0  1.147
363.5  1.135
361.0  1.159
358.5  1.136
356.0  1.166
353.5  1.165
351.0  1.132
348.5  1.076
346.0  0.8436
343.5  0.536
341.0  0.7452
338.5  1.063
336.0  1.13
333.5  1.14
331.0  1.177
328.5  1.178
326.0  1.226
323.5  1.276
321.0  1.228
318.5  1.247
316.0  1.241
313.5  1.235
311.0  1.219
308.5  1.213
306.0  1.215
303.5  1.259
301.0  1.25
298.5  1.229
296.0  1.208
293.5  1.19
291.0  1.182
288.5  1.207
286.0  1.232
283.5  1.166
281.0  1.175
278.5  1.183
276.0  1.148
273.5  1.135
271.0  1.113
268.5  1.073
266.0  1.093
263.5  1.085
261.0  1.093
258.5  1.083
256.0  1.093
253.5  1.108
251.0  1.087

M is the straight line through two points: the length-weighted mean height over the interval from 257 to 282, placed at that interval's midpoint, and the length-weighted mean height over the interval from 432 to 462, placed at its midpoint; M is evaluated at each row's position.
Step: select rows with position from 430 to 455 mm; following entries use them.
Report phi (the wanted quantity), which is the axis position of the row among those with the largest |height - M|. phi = 453.5 mm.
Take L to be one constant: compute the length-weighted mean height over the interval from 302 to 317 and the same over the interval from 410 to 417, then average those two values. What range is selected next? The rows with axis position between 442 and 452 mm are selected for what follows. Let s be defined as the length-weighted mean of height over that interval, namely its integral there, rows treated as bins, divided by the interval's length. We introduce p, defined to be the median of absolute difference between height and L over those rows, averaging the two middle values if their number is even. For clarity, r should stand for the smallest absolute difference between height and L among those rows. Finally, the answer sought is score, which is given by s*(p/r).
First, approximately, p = 0.35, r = 0.276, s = 0.79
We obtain 1.0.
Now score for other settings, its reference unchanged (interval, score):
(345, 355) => 5.9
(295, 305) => 1.8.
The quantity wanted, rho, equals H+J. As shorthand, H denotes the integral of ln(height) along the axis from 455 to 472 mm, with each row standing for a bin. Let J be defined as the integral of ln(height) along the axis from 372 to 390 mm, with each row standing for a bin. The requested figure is 0.9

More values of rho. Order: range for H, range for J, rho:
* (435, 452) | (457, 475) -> -6.3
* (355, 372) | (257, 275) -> 3.7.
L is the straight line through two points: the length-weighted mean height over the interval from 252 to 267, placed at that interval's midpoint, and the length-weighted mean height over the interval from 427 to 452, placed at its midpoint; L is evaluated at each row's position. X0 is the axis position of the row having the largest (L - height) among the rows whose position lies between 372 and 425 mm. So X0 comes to 373.5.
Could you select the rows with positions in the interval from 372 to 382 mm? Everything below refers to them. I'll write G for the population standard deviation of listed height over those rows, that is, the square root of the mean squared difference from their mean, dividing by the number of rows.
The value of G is 0.03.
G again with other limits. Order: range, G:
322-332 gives 0.04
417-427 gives 0.04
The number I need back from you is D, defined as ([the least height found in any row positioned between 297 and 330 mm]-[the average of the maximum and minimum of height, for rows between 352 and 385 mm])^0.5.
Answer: 0.27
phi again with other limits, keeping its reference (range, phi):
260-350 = 343.5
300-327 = 323.5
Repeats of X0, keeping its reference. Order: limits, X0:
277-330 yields 283.5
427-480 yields 441.0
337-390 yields 343.5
